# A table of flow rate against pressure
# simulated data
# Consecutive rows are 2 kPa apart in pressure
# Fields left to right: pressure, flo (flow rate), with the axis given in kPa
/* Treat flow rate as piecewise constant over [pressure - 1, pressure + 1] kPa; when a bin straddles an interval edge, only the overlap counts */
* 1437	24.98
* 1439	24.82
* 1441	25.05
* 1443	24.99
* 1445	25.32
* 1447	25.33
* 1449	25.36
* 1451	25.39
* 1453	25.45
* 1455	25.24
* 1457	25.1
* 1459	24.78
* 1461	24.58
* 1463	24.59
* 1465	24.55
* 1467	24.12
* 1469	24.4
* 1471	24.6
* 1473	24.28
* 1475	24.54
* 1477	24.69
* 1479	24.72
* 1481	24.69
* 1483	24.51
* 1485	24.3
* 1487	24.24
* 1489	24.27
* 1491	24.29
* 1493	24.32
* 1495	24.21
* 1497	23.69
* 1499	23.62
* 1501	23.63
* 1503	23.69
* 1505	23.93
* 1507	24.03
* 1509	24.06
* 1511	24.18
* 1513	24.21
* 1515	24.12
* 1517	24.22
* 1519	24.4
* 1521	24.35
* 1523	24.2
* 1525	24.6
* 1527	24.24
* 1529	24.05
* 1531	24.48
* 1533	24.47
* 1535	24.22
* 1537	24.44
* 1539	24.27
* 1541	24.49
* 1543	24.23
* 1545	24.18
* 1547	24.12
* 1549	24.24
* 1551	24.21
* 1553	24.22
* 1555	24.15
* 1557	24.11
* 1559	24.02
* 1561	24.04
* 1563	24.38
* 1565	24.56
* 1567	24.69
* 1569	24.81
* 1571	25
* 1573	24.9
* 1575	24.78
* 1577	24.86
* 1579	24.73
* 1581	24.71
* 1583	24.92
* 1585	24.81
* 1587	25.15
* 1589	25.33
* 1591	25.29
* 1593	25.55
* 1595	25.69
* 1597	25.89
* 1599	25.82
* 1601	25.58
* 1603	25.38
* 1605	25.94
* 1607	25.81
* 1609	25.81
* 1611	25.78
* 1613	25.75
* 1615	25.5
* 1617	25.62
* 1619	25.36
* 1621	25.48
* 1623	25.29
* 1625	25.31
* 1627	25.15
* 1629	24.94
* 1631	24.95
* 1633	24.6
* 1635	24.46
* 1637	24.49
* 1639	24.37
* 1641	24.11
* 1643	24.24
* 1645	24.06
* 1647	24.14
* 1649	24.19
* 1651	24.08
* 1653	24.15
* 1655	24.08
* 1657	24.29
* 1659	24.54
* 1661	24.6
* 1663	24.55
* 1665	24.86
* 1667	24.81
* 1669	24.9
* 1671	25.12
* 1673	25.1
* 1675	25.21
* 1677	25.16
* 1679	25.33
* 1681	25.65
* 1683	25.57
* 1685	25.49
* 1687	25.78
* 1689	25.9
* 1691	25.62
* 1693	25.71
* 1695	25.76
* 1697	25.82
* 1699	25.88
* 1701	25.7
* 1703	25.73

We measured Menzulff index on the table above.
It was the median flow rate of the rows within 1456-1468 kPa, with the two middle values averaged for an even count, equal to 24.6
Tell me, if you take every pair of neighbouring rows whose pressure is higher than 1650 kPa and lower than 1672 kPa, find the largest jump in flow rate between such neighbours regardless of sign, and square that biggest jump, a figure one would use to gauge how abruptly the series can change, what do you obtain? 0.096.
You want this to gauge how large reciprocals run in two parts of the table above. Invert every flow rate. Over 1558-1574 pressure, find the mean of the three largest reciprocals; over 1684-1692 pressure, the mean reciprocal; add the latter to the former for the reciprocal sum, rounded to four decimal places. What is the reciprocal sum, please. 0.0803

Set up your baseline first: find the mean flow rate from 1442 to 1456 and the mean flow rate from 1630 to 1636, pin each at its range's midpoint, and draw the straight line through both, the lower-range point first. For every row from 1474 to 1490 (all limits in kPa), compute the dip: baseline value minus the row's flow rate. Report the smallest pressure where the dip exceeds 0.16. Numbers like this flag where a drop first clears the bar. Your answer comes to 1475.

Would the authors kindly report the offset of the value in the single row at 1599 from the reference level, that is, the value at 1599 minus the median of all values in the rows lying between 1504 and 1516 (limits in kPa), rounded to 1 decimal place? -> 1.7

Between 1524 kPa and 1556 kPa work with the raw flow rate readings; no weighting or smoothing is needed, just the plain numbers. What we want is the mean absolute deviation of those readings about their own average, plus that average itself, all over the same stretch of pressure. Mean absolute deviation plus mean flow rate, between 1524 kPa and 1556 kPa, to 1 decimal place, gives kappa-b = 24.4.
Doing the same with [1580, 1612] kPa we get 25.8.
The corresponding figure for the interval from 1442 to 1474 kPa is 25.3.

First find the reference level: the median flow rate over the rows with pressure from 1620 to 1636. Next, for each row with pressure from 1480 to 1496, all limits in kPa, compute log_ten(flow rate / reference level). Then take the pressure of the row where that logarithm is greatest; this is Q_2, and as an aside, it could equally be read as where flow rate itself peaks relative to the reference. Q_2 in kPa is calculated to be 1481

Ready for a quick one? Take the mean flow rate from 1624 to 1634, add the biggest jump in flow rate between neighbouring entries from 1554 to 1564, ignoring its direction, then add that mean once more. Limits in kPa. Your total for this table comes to 50.3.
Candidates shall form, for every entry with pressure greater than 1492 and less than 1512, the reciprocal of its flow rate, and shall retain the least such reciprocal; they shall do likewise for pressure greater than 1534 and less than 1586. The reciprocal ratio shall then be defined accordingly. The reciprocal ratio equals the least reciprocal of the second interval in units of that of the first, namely 0.97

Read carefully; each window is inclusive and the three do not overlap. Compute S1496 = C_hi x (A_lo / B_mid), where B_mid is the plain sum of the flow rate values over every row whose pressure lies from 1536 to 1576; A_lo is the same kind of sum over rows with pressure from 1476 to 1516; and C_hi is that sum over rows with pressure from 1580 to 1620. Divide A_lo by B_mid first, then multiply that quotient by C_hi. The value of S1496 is 505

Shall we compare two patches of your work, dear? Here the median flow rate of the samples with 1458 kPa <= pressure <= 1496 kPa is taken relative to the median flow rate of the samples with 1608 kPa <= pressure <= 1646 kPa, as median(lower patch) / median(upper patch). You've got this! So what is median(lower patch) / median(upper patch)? 0.97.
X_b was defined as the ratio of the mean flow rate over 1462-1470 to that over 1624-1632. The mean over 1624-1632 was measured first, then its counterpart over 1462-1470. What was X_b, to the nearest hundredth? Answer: 0.97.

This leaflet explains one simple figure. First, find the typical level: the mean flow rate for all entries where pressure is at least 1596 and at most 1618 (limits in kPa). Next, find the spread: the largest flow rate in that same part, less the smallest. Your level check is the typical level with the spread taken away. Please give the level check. 25.2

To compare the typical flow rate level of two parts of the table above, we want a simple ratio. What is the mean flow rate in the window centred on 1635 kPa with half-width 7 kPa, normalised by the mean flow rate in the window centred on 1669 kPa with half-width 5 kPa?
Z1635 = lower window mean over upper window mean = 0.98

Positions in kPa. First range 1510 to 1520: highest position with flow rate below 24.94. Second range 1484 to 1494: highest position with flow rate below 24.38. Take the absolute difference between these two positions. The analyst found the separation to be 26 kPa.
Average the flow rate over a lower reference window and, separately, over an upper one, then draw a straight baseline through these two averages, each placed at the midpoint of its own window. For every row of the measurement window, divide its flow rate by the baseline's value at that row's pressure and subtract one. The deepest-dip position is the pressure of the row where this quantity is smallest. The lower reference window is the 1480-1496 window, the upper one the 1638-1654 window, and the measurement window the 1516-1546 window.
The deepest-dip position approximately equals 1529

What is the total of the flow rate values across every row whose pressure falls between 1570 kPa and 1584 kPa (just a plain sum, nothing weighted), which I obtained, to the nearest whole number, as 174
